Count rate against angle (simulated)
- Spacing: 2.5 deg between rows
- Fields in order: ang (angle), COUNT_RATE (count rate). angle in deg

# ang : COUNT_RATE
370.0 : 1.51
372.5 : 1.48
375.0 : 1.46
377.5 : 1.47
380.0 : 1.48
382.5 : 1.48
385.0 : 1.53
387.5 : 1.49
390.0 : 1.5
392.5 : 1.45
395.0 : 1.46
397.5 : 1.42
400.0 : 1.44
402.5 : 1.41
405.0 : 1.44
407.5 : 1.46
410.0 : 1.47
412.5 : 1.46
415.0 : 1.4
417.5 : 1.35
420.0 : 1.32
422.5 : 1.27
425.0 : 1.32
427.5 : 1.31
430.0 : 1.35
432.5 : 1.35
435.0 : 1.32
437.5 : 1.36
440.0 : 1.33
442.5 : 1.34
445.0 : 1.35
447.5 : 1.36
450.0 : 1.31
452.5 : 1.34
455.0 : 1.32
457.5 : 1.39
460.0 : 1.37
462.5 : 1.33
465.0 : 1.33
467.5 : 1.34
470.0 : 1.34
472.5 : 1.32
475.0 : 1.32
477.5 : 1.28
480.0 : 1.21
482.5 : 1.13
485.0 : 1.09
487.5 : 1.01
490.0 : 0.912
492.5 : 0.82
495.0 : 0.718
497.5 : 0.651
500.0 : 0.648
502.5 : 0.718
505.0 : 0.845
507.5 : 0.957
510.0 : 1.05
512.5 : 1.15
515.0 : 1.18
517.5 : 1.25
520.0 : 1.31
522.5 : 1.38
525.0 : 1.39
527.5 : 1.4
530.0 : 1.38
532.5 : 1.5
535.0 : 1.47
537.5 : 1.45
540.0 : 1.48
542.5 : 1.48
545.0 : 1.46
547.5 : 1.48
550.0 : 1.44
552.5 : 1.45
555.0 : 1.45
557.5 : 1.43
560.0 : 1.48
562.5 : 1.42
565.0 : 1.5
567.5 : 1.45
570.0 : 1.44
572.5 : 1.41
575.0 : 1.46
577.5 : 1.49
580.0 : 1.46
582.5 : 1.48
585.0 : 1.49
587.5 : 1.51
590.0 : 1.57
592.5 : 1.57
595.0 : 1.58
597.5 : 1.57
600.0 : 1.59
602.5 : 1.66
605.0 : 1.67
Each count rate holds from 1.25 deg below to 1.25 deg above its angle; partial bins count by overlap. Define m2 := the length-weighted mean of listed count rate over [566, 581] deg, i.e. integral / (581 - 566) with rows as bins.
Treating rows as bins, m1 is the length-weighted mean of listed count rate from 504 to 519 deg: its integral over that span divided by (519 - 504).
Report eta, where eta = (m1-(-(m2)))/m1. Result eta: 2.3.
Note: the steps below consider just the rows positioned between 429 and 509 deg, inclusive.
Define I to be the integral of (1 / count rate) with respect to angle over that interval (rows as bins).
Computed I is 73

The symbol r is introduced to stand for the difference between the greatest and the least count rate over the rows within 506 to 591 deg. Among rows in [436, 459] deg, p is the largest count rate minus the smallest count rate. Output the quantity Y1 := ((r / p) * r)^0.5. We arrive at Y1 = 2.2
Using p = 0.08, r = 0.61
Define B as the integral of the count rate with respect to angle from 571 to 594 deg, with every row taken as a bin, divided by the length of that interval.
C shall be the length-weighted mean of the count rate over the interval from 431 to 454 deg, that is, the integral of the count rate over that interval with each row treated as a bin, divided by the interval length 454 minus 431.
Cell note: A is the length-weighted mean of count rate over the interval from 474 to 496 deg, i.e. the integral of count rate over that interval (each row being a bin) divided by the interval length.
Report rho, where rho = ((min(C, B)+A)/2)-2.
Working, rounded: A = 1.06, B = 1.49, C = 1.34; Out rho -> -0.80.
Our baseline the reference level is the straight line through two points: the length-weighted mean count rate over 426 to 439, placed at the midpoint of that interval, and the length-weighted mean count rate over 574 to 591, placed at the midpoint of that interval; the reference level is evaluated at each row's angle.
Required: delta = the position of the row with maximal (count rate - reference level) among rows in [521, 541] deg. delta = 532.5 deg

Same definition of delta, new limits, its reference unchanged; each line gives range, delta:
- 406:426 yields 410.0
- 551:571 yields 565.0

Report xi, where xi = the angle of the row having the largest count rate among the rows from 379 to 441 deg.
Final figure 385.0 deg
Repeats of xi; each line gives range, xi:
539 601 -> 600.0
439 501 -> 457.5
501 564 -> 532.5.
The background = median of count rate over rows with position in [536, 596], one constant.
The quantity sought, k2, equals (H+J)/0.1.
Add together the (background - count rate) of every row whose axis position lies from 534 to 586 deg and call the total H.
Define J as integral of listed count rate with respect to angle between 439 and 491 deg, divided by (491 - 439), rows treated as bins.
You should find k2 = 15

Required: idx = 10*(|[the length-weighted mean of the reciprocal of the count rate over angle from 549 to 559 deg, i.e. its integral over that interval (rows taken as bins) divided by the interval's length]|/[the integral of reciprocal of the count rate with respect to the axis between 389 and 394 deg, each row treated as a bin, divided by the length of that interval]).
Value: 10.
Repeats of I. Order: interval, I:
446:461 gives 11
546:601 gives 37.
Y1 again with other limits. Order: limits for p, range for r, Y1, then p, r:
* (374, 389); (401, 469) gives 0.8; 0.07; 0.20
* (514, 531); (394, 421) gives 0.3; 0.22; 0.15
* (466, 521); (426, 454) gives 0.1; 0.69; 0.05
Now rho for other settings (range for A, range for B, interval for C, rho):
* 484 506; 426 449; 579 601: -0.92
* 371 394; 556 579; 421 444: -0.59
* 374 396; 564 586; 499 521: -0.75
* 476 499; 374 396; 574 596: -0.77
